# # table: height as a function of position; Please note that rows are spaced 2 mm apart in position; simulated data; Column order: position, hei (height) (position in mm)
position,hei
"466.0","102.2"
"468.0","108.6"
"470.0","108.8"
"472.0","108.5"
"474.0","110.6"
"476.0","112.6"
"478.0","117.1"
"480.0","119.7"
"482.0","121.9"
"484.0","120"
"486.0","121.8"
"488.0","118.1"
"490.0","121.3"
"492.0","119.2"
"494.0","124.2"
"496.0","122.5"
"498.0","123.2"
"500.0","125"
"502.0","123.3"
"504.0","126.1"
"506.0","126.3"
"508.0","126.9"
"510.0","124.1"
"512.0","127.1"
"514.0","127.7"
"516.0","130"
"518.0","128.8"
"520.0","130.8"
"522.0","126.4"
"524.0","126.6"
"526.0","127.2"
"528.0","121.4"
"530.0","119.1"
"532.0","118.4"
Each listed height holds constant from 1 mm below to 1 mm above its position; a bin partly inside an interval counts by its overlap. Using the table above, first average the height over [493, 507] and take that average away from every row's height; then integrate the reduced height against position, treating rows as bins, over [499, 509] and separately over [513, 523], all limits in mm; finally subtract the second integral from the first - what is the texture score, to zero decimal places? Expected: -32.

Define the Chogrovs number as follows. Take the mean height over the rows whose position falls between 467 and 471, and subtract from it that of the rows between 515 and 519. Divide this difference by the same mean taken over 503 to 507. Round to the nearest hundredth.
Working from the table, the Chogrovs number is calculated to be -0.16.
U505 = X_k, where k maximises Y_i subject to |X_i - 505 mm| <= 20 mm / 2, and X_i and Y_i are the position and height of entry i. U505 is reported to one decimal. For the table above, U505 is 514.0 mm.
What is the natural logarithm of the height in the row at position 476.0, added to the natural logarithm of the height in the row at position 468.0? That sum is 9.41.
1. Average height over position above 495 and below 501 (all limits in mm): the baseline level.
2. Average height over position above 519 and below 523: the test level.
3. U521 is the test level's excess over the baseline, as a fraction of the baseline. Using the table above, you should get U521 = 0.04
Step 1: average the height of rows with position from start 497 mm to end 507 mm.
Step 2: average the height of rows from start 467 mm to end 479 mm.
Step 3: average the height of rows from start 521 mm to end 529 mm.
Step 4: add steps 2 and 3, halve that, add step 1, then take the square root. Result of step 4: 15.6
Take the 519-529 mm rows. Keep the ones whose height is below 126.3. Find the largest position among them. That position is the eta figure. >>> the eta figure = 528.0 mm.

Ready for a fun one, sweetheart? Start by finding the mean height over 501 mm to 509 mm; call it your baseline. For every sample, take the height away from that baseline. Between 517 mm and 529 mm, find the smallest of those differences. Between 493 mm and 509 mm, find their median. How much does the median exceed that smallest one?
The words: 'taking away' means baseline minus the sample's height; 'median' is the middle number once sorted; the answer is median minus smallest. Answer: 6.2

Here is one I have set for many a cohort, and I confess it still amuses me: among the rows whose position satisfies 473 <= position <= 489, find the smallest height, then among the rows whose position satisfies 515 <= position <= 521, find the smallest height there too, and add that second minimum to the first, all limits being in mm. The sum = 239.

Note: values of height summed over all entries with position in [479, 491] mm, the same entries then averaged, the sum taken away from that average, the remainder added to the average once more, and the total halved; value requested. -241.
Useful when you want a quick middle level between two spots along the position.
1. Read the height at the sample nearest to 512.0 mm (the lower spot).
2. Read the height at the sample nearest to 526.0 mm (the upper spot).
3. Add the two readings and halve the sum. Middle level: 127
